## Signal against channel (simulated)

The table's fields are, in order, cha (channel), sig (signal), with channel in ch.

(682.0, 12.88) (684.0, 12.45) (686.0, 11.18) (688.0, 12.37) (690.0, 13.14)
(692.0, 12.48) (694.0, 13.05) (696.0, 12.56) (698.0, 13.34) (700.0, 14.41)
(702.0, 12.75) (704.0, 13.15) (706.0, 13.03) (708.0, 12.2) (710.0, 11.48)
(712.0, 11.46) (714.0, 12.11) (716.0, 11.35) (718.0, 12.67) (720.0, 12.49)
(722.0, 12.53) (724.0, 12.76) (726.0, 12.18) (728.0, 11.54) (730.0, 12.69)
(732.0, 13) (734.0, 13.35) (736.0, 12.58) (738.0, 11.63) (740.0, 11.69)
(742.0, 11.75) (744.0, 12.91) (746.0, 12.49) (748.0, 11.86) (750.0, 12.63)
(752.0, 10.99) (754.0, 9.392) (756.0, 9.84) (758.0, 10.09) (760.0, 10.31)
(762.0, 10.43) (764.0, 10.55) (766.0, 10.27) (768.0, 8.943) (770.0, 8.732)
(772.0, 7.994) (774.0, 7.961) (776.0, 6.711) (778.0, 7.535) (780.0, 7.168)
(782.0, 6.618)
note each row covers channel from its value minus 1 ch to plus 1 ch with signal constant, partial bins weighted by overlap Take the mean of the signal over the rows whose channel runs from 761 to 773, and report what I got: 9.5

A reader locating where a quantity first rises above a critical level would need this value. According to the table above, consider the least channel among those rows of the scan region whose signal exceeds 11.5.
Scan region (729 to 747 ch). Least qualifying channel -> 730.0 ch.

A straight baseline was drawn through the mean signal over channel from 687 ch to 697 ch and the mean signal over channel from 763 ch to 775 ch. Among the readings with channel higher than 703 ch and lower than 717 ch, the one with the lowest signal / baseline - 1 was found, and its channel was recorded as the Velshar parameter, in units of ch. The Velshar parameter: 710.0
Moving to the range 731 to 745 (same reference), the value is 738.0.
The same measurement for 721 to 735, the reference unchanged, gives 728.0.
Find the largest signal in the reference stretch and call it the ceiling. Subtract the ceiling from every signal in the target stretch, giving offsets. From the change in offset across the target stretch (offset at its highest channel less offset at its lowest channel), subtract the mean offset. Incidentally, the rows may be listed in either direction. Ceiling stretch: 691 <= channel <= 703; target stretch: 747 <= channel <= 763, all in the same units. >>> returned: 2.3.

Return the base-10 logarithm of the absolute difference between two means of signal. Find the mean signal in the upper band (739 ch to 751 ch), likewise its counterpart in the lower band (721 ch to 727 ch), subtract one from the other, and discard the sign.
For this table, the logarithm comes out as -0.6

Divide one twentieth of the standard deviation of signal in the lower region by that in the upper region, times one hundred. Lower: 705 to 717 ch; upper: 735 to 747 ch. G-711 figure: 5.8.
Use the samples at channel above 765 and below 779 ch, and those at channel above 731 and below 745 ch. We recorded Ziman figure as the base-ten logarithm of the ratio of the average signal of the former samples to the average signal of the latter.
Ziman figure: -0.17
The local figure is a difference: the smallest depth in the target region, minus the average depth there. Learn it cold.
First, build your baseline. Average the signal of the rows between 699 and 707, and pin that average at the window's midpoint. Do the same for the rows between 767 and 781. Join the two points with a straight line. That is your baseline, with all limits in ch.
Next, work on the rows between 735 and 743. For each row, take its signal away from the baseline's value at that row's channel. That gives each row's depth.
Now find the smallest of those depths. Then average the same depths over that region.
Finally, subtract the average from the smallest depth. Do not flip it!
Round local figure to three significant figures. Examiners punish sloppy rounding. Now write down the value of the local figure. -0.436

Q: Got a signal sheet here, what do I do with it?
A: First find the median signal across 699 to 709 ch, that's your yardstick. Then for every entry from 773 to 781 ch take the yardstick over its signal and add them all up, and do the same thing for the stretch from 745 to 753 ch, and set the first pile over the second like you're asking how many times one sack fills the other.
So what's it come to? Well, 1.63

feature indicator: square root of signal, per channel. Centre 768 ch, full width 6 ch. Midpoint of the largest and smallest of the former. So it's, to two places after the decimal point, 3.08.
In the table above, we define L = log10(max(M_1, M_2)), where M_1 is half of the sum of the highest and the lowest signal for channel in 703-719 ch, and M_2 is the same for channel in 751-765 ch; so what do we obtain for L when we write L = 1.09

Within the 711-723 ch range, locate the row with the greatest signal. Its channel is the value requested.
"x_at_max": 718.0 ch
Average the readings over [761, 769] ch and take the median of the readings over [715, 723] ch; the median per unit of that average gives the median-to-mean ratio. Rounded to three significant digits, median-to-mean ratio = 1.24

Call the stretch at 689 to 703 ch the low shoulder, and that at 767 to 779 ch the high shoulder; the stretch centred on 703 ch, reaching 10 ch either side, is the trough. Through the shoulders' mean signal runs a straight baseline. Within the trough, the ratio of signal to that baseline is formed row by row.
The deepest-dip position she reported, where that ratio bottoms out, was 710.0 ch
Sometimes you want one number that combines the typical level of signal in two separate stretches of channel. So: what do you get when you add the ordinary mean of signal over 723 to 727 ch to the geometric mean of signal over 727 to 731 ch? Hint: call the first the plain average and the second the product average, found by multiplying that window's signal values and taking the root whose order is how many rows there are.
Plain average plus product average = 24.6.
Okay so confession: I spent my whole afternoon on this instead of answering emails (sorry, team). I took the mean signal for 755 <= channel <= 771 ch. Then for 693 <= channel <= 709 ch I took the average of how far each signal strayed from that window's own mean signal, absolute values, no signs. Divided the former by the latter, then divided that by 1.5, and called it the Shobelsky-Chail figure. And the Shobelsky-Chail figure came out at 15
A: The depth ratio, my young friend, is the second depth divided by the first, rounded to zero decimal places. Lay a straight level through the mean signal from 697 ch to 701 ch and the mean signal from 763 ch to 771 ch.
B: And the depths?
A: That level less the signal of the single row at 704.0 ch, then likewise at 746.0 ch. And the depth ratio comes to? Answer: -4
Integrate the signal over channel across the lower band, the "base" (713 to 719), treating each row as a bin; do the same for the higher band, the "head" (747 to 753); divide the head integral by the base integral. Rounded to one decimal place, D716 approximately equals 1.0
